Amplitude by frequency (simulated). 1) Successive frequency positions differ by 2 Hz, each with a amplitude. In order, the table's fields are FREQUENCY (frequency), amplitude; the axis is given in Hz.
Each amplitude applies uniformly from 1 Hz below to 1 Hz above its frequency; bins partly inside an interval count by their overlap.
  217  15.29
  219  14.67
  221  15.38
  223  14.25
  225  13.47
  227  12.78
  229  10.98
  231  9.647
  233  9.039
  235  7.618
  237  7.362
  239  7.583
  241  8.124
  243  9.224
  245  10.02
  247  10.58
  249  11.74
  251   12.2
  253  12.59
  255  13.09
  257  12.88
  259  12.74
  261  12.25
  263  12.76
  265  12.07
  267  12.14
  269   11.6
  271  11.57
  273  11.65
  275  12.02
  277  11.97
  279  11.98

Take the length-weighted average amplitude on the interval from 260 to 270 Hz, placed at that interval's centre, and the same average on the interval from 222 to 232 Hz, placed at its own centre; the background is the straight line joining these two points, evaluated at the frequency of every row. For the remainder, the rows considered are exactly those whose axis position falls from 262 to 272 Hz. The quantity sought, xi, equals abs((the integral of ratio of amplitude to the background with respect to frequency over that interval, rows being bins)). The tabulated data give 9.9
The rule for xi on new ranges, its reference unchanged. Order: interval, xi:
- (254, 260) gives 6.4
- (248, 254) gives 6.0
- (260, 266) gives 6.1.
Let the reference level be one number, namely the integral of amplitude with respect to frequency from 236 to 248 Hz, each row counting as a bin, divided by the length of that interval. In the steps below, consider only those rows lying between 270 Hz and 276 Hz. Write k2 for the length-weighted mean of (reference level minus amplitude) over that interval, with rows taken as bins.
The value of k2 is -2.93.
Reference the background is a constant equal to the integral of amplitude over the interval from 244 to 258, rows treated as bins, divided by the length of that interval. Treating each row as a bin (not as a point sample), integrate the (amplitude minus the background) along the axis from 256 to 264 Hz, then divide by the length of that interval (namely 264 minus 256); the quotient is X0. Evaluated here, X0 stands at 0.8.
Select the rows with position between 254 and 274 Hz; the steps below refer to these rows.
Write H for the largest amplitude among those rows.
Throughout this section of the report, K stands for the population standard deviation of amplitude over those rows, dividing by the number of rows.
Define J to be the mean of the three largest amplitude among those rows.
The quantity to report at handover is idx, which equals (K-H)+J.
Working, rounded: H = 13.09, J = 12.9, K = 0.5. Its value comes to 0.36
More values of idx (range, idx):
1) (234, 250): 0.56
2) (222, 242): 1.74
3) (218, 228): 0.29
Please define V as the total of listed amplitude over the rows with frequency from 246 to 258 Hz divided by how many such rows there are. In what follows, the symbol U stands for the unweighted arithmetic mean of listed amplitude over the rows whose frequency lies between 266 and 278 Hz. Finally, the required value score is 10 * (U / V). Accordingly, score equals 9.7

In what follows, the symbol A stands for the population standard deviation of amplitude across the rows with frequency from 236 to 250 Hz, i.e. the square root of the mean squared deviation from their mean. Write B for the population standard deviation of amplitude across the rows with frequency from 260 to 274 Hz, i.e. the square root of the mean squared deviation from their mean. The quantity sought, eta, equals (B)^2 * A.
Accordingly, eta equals 0.2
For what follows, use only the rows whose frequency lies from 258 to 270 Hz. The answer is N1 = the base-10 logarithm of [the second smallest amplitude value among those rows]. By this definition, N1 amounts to 1.08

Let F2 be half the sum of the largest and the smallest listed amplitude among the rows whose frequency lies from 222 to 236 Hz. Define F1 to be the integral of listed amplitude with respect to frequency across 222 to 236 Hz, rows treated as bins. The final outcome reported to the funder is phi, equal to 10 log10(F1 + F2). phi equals 22.21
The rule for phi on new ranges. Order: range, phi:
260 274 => 22.56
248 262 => 22.73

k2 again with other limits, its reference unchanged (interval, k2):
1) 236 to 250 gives -0.42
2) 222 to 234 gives -2.88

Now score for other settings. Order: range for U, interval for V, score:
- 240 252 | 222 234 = 8.8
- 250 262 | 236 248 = 14.3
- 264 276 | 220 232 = 9.3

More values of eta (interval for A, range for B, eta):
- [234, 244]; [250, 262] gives 0.1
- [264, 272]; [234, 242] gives 0.0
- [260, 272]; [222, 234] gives 1.5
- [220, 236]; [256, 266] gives 0.3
